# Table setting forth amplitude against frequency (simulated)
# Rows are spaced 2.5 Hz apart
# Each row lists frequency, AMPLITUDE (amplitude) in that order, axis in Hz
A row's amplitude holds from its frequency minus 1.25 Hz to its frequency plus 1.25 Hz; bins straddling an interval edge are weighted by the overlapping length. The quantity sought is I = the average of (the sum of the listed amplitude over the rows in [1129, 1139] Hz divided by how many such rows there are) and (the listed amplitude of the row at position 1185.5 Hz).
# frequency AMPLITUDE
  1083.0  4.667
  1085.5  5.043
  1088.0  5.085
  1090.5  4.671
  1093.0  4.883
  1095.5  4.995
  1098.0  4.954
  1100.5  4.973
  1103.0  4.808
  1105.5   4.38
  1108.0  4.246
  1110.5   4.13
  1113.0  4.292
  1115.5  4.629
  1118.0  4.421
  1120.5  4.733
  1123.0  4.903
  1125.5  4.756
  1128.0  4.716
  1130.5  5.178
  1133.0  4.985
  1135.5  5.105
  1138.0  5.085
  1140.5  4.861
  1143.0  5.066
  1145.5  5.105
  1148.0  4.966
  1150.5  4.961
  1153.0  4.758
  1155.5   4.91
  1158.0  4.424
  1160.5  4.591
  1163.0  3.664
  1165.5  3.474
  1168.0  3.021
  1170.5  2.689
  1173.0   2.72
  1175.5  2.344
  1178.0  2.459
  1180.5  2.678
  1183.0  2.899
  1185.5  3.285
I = 4.2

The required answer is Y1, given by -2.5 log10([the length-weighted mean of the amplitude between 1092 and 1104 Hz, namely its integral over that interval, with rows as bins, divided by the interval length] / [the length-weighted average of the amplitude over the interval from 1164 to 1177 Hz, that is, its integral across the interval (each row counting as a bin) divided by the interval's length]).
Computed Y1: -0.6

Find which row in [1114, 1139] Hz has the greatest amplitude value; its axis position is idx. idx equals 1130.5 Hz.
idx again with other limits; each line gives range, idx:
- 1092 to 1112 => 1095.5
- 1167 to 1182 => 1168.0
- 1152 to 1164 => 1155.5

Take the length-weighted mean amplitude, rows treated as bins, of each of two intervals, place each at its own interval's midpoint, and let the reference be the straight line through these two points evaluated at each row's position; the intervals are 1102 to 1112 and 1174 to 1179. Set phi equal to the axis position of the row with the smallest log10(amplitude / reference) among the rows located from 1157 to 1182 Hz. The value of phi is 1175.5 Hz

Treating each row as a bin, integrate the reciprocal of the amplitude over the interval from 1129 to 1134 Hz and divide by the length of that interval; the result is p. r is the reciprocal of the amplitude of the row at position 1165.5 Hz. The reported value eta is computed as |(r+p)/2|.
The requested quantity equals 0.243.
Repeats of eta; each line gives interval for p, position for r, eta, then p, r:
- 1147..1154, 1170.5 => 0.288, 0.204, 0.37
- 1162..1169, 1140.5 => 0.251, 0.297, 0.21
